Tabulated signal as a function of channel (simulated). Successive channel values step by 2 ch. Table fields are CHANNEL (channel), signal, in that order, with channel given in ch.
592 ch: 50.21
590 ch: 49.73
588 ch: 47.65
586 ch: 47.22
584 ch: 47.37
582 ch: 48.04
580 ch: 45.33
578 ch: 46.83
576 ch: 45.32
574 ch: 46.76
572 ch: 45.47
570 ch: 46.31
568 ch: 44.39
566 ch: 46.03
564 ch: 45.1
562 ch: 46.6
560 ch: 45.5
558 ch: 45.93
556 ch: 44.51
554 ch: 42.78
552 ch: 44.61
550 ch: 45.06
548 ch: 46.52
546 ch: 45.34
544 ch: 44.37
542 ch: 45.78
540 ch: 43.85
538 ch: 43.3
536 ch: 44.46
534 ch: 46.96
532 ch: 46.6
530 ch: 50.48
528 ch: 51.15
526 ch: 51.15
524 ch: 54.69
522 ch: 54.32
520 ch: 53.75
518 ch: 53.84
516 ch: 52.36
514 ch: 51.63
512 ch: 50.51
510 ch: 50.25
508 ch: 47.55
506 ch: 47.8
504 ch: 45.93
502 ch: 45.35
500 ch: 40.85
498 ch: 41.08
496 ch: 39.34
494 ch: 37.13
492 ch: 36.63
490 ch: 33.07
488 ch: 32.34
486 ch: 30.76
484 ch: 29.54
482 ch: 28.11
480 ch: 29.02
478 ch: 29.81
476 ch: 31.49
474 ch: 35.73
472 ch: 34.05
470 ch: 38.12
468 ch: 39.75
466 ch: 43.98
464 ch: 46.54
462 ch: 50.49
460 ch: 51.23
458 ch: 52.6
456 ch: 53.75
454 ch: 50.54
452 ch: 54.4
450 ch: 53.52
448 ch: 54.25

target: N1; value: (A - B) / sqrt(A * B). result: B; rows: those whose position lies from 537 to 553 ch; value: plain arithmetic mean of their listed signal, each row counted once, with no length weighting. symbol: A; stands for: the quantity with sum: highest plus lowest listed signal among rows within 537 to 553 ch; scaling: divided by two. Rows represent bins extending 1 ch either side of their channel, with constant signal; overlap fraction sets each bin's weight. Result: 0.001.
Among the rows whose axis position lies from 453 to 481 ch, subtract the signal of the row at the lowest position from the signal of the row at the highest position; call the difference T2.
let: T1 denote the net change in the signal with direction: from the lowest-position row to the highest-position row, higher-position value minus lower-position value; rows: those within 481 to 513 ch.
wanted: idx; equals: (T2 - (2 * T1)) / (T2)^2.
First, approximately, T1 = 22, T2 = -22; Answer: -0.1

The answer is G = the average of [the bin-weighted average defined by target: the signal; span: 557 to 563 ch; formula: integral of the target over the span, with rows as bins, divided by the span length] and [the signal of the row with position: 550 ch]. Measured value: 45.5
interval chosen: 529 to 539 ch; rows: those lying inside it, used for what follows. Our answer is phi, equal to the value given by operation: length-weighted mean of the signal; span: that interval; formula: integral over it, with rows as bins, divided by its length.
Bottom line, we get 46.4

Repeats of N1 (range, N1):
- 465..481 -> 0.035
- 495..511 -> 0.001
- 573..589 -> -0.003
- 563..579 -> -0.004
